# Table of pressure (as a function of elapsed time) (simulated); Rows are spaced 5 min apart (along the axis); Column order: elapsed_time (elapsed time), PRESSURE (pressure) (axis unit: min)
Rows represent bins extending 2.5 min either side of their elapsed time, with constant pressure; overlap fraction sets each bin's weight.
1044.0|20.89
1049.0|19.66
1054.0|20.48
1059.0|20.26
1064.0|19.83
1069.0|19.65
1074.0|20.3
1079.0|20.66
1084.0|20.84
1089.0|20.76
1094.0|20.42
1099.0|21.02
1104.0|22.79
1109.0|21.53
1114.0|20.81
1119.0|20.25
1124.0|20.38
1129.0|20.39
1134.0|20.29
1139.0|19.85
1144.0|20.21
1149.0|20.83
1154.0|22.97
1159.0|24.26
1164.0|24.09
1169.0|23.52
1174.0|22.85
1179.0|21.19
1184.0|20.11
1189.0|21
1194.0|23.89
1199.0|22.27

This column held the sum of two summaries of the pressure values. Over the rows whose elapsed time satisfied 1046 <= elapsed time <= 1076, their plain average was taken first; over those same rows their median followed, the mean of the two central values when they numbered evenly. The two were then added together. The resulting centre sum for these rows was 40.1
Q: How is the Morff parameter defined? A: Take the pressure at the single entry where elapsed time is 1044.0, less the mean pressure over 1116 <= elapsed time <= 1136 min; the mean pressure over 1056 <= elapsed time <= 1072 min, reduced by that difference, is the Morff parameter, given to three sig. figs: 19.4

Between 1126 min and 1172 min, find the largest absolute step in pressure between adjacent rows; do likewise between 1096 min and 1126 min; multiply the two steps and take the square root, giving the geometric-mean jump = 1.9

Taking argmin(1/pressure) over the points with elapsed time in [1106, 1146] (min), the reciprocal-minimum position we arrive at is 1109.0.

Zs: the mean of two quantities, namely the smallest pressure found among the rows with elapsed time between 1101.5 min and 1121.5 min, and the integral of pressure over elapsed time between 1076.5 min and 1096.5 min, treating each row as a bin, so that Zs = 217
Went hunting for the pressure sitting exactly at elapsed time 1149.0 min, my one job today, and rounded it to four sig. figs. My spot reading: 20.83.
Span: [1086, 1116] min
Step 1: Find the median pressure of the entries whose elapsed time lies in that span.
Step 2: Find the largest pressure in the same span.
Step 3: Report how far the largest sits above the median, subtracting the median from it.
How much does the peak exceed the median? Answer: 1.9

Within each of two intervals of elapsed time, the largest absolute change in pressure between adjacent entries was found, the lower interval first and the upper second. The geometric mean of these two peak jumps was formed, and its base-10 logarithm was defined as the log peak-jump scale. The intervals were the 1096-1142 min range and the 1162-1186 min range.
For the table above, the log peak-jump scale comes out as 0.23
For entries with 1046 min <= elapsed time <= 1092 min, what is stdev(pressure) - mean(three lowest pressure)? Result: -19.3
